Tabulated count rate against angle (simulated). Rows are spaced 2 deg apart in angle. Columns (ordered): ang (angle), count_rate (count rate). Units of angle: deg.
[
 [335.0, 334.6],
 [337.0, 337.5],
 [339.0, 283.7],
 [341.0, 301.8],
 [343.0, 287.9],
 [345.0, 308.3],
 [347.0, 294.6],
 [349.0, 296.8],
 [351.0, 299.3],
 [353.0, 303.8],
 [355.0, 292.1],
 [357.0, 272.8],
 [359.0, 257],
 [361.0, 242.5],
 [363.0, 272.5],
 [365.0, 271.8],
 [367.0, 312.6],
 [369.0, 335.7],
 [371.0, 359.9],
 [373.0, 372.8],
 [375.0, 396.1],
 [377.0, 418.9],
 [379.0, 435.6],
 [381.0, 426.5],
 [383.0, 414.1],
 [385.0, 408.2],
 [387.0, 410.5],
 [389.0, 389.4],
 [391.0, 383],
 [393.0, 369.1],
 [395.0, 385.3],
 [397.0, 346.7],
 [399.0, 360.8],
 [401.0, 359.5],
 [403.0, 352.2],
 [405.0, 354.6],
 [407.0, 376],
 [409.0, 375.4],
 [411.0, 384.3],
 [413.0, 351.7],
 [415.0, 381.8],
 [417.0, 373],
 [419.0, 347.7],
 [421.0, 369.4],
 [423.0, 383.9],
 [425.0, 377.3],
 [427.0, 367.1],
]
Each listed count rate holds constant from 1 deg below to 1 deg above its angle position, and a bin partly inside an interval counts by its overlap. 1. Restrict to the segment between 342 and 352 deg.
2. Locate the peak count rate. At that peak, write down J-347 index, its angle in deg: 345.0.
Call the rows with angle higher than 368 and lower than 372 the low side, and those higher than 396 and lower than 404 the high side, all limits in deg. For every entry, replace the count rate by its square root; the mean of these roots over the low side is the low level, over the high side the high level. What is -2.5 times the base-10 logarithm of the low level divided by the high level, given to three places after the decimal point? 0.011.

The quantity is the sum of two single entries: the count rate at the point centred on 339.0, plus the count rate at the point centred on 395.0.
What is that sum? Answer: 669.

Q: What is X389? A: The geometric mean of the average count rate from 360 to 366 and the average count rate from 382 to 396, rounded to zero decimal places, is 322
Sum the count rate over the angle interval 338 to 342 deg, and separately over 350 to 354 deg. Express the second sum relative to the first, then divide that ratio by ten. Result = 0.103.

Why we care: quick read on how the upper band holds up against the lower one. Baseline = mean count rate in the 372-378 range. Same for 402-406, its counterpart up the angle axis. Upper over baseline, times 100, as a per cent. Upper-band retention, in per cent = 89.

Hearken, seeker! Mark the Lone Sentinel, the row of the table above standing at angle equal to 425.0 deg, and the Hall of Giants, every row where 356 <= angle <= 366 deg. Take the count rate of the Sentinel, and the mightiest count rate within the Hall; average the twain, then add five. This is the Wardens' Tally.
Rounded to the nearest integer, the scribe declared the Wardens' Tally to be 330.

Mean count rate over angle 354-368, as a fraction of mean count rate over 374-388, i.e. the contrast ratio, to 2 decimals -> 0.66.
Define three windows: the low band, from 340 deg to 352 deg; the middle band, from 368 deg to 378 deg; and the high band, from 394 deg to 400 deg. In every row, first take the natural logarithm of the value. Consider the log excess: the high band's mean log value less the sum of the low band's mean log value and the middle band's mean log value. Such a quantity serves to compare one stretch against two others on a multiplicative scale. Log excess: -5.7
